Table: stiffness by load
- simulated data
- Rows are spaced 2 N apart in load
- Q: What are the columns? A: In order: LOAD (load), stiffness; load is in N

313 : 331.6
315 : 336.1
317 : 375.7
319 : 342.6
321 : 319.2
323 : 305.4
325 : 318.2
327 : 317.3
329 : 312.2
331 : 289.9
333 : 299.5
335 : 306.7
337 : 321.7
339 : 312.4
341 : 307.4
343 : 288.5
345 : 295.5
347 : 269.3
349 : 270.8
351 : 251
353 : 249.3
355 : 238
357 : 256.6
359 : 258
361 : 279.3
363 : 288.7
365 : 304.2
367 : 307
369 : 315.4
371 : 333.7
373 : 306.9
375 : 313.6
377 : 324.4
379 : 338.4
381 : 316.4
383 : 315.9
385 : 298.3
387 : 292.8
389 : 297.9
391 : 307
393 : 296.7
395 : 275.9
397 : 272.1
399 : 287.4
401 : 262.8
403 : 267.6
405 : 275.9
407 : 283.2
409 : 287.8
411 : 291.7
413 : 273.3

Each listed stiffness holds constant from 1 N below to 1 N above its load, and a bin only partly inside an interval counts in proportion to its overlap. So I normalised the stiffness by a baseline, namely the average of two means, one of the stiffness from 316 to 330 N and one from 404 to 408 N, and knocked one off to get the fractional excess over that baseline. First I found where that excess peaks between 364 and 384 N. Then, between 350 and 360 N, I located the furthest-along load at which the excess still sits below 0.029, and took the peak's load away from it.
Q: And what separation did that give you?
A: -20 N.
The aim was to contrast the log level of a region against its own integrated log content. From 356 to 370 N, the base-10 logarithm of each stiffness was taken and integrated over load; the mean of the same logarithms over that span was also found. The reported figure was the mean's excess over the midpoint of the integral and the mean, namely -16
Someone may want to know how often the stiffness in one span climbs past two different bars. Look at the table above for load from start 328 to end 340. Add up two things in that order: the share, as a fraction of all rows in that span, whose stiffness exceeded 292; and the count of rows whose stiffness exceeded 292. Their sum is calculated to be 6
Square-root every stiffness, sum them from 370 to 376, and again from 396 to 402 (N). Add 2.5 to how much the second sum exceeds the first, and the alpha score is -1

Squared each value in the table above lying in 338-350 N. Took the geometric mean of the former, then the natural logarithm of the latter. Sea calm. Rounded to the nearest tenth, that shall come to 11.3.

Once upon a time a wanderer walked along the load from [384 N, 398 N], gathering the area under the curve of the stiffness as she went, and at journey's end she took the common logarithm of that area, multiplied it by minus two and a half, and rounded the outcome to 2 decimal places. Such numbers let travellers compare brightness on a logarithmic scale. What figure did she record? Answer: -9.03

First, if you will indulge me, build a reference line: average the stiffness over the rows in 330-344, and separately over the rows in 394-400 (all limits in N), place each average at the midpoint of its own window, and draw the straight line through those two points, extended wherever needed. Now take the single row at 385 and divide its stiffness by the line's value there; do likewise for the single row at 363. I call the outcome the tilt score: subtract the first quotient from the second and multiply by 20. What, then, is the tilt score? -1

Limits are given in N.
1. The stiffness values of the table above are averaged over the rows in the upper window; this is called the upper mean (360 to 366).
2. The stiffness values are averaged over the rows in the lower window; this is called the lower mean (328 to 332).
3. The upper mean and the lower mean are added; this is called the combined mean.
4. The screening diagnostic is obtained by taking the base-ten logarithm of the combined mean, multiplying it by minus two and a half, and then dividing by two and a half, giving -2.77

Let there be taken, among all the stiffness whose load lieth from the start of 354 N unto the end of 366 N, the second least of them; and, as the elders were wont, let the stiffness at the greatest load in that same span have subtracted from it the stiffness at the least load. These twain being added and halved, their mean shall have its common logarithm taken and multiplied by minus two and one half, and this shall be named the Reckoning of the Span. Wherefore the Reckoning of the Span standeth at -5.52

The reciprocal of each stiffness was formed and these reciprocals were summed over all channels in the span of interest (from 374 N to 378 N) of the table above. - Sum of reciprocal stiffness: 0.006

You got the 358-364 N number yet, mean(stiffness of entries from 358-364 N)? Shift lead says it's 275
